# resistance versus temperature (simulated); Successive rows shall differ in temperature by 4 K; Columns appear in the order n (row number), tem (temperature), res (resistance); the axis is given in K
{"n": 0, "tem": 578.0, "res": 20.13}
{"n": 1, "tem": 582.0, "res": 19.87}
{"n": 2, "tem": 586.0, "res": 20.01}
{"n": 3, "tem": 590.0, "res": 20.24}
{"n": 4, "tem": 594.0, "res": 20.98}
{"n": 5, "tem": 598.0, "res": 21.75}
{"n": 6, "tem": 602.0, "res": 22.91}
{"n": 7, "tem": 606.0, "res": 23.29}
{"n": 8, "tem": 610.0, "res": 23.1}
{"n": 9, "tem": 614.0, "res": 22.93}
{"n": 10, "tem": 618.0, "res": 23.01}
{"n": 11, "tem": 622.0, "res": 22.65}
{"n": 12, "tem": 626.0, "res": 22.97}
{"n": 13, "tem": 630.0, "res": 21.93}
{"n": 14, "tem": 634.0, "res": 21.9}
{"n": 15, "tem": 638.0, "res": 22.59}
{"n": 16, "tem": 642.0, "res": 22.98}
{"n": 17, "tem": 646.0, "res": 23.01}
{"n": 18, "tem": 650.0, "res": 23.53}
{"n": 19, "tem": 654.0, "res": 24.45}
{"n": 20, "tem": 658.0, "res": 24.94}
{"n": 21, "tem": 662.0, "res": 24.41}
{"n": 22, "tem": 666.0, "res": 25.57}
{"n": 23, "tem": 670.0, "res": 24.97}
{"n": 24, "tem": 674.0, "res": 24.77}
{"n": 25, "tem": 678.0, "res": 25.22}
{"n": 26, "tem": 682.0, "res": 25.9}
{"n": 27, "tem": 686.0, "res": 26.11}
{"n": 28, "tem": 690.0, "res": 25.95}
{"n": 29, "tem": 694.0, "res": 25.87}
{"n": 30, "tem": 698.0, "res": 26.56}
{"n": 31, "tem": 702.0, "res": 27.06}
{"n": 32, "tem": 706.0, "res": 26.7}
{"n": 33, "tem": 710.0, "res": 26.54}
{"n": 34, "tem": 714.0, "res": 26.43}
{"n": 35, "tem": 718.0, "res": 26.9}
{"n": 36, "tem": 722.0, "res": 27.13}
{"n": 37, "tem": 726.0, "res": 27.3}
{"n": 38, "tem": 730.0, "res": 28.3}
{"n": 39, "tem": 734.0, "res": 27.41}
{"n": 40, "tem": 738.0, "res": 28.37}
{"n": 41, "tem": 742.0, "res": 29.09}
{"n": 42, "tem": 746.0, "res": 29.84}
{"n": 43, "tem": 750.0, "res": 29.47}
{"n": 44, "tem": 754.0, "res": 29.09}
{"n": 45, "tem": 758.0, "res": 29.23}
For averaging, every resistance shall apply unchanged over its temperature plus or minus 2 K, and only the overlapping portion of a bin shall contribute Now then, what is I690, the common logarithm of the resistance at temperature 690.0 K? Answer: 1.41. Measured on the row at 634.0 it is 1.34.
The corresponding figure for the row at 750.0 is 1.47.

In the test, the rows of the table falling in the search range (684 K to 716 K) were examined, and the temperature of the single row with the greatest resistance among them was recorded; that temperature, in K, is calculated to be 702.0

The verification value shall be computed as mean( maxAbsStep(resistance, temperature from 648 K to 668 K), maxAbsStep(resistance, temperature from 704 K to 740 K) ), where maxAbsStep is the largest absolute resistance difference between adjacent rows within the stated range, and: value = 1.08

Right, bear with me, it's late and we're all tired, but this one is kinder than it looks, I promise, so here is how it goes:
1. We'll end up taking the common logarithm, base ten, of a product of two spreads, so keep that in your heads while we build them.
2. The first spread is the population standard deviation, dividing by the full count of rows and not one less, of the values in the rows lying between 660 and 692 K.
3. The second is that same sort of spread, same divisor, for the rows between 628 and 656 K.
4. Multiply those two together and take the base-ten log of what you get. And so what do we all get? -0.3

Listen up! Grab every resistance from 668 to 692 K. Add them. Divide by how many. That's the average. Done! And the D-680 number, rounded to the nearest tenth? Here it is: 25.5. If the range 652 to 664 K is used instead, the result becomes 24.6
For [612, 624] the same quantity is 22.9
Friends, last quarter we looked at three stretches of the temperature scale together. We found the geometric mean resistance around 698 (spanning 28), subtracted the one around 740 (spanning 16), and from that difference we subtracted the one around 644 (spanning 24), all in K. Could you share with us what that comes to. -25.3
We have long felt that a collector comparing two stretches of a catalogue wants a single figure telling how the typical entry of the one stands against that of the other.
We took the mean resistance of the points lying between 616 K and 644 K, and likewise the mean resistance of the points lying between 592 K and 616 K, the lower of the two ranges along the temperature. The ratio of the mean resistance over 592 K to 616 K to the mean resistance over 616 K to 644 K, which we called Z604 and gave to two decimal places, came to 1.00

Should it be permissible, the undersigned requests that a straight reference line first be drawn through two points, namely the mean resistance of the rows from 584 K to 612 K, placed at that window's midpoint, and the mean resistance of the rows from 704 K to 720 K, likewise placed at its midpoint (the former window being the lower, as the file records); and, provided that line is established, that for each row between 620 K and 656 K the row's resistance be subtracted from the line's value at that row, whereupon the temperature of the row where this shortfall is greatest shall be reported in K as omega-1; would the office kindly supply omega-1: 634.0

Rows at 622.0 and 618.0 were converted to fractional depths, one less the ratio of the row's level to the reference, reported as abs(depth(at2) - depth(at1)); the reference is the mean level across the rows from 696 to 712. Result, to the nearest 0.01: 0.01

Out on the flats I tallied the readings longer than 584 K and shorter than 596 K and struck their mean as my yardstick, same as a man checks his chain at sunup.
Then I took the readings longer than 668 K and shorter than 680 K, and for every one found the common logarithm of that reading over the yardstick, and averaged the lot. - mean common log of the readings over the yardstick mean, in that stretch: 0.088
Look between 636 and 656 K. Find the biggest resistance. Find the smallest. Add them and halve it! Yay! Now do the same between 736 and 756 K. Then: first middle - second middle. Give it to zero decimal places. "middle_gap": -6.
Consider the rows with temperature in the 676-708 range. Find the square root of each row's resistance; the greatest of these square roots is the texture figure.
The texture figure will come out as 5.20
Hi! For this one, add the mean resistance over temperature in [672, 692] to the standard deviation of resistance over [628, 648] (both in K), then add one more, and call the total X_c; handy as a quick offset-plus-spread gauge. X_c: 27.1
